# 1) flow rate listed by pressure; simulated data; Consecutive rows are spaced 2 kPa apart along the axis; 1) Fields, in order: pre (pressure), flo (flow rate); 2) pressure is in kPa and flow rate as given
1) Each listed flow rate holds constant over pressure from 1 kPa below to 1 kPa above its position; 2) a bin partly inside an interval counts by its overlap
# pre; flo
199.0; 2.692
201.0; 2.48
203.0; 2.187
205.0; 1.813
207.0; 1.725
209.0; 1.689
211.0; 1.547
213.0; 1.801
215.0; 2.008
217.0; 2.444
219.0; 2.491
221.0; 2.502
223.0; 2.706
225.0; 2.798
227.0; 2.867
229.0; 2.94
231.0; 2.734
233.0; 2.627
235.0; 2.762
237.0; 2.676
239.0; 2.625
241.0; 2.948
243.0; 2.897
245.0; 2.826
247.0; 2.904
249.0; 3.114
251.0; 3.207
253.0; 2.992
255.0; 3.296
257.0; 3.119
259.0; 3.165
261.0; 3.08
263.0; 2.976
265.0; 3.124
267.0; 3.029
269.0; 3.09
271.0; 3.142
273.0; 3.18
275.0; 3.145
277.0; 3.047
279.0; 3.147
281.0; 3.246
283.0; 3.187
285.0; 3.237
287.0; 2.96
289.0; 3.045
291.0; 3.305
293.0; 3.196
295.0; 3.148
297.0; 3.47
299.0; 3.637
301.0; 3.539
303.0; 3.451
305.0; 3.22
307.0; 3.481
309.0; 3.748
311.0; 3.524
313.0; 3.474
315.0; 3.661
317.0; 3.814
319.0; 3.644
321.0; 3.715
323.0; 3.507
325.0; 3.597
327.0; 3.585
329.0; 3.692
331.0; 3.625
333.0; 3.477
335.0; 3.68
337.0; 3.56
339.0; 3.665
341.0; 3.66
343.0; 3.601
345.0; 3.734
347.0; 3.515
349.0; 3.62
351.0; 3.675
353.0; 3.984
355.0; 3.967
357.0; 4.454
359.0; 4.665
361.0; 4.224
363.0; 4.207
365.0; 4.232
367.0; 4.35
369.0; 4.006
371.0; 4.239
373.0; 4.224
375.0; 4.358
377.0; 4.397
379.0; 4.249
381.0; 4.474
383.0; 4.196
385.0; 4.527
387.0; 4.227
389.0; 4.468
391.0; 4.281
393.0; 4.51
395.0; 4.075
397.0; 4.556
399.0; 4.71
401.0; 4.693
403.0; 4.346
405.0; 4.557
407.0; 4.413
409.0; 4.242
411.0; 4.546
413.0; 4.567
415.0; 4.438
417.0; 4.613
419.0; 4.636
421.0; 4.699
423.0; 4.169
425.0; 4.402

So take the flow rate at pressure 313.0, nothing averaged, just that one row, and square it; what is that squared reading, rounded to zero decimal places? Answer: 12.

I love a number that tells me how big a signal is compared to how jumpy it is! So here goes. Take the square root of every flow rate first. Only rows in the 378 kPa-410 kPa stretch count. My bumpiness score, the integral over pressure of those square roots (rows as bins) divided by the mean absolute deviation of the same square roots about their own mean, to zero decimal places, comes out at 1818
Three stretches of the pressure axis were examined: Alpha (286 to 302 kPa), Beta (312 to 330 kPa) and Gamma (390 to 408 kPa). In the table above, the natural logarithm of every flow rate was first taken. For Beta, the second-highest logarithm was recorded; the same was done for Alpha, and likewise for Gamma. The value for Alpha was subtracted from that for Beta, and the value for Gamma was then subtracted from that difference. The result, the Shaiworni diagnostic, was -1.50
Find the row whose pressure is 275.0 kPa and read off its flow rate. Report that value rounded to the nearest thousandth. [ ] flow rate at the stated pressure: 3.145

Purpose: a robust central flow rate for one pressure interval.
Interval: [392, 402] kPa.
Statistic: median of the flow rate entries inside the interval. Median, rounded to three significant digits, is 4.56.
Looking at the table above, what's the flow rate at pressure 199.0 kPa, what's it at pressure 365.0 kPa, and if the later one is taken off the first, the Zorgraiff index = -1.5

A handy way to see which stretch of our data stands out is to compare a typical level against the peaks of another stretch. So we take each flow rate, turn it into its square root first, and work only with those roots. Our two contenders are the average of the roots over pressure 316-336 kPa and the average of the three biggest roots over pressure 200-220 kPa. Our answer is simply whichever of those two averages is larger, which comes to 1.91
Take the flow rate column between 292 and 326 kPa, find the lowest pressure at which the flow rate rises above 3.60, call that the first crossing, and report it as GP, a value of 299.0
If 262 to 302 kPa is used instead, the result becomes 299.0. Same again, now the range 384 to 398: 385.0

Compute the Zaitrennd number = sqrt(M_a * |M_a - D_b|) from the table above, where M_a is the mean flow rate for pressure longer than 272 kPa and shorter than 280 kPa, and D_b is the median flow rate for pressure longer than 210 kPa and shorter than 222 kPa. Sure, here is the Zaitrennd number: 1.7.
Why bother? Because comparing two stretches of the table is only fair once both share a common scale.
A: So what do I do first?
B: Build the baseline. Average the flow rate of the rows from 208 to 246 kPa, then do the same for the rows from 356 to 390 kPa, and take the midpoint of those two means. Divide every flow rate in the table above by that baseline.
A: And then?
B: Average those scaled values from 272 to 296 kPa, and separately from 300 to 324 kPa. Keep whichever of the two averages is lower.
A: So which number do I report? 0.922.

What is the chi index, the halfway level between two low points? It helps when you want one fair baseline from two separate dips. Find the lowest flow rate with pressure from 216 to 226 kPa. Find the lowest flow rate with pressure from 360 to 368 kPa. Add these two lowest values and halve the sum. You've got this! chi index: 3.3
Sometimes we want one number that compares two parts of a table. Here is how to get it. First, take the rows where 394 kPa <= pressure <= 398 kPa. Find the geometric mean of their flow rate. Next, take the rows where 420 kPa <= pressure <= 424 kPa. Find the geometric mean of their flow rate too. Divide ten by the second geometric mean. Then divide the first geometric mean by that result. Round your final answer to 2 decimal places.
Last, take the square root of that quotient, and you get 1.38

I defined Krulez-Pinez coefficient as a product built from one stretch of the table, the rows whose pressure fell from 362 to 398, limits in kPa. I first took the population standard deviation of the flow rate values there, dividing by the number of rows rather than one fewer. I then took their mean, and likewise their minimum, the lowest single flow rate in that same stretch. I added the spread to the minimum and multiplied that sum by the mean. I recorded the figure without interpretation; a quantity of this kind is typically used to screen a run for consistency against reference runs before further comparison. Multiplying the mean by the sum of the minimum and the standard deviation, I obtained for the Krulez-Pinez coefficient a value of 17.9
